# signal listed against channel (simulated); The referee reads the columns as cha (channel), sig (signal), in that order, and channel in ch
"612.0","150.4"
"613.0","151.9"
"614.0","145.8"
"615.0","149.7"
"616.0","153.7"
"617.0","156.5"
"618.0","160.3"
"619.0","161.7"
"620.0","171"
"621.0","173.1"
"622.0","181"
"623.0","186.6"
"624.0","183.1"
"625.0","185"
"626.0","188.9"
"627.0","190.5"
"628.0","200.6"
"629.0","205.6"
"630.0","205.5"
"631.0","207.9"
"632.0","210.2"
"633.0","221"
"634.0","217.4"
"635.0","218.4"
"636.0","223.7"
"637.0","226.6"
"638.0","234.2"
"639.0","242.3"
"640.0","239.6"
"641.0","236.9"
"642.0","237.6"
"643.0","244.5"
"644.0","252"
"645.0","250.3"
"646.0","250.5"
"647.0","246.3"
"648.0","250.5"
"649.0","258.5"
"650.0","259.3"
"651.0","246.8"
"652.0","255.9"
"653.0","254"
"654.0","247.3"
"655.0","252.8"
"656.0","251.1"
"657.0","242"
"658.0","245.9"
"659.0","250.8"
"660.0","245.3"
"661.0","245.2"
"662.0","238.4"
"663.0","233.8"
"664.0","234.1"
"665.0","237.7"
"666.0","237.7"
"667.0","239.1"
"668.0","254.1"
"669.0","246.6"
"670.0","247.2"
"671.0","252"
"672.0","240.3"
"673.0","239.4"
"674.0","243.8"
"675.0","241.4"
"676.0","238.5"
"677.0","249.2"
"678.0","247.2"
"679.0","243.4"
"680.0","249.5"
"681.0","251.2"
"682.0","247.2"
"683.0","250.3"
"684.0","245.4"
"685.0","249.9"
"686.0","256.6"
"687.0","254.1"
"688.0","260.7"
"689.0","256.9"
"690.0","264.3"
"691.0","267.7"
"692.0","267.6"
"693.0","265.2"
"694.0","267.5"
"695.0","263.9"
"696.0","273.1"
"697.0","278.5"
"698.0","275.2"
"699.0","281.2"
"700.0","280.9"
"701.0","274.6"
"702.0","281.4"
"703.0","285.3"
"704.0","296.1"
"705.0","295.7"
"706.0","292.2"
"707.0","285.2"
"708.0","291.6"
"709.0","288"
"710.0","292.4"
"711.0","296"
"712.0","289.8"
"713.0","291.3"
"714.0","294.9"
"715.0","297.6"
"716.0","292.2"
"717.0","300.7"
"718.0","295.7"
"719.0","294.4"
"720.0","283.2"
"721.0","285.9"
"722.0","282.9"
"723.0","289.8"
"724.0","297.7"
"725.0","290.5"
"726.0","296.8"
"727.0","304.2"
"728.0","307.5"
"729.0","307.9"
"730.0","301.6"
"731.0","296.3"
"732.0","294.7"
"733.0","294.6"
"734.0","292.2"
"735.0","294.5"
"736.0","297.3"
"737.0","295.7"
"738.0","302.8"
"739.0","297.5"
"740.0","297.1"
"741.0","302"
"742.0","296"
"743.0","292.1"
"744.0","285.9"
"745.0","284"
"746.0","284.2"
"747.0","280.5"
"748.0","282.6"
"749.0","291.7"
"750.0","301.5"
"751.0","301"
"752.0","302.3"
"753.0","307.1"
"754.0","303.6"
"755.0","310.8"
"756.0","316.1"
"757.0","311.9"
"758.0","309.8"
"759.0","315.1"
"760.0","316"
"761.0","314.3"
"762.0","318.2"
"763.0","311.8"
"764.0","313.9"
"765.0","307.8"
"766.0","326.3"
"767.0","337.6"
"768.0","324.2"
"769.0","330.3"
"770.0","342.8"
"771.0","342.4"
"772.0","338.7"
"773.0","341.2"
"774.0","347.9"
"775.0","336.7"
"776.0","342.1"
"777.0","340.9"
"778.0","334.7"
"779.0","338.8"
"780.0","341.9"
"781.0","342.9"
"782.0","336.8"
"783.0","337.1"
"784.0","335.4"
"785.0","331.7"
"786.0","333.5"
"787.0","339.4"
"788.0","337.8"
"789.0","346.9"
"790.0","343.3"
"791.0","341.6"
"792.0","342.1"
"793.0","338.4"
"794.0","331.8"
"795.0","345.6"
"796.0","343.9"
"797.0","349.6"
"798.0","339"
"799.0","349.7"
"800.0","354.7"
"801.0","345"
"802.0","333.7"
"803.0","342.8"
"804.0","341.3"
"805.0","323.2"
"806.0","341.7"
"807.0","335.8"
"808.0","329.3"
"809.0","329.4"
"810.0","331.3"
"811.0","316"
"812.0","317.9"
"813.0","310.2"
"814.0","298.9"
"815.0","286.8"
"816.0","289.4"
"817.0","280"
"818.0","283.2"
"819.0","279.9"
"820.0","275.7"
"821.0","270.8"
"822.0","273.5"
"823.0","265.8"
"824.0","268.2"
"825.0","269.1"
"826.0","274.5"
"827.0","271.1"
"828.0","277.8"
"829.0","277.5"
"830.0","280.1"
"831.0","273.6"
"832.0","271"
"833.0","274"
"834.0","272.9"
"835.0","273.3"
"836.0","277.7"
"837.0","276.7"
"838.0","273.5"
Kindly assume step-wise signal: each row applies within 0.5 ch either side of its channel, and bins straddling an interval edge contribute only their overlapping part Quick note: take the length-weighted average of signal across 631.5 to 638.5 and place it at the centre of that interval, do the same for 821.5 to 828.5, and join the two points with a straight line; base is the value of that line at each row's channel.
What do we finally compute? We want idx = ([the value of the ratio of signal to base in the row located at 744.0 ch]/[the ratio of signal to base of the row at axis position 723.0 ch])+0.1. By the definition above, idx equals 1.06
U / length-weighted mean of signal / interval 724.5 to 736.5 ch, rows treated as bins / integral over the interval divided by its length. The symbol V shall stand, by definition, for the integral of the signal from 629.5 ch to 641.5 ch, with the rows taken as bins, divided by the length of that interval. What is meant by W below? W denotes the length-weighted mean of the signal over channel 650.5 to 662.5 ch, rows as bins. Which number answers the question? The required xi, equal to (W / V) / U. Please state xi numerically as 0.0037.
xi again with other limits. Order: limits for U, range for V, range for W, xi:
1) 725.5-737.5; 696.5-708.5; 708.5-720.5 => 0.0034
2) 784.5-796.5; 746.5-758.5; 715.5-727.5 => 0.0029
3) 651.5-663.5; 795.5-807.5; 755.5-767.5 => 0.0038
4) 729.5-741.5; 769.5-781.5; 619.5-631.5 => 0.0019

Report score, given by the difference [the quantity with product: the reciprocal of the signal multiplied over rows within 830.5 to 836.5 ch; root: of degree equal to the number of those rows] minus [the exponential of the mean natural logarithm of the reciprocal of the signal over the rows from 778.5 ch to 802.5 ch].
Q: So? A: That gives 0.0007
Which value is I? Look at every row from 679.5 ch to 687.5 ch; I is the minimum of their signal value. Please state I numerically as 245.4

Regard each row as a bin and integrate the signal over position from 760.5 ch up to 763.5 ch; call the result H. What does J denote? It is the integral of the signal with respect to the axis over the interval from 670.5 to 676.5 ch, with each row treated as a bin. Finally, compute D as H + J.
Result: 2400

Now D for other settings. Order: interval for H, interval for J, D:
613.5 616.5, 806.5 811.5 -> 2091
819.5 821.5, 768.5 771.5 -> 1562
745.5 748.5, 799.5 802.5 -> 1881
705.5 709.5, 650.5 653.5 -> 1914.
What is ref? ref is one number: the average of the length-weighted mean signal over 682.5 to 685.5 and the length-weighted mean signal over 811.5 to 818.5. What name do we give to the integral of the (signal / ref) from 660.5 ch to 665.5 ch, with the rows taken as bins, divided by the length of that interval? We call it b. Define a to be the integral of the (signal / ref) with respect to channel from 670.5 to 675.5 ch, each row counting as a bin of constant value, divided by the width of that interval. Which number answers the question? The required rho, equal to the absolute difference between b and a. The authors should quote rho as 0.02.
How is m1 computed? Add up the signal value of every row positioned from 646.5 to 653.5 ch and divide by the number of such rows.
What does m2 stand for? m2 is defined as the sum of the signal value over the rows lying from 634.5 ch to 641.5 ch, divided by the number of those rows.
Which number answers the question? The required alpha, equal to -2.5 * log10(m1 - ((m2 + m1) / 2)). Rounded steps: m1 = 253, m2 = 232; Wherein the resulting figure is -2.6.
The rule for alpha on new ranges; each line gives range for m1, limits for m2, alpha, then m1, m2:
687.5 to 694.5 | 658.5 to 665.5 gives -2.7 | 264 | 241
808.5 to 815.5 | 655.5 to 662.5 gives -3.8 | 313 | 246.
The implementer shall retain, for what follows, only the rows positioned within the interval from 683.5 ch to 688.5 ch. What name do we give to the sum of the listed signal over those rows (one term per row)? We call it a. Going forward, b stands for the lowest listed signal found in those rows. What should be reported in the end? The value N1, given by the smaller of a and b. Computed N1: 245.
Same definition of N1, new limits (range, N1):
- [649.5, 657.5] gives 242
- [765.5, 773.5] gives 324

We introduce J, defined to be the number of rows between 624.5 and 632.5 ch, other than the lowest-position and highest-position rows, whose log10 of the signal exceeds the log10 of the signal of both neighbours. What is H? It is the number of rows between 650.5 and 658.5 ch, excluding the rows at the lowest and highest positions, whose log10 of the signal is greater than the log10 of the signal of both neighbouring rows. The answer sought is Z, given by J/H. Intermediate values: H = 2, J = 1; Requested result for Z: 0.5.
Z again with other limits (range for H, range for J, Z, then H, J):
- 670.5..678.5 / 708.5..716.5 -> 1.0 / 2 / 2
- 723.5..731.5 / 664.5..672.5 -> 2.0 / 1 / 2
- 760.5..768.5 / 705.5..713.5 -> 0.7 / 3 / 2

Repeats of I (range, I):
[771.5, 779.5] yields 334.7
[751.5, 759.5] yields 302.3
